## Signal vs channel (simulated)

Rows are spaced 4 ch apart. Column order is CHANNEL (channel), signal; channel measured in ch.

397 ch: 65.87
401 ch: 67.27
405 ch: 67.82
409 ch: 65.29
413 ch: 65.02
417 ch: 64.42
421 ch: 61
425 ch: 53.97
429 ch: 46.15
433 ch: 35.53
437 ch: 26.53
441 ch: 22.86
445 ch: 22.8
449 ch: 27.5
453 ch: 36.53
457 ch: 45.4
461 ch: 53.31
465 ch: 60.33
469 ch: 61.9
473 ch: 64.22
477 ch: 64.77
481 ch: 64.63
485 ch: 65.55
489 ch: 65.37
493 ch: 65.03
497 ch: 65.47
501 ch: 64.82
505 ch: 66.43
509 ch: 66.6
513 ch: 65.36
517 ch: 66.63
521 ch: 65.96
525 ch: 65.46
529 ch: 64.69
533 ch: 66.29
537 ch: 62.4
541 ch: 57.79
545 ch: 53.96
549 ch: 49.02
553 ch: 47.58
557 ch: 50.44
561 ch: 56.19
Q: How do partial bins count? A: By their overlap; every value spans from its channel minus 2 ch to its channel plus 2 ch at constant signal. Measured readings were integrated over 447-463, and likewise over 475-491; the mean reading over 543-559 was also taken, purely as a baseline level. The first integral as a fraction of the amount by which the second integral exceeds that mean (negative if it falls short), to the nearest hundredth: 0.66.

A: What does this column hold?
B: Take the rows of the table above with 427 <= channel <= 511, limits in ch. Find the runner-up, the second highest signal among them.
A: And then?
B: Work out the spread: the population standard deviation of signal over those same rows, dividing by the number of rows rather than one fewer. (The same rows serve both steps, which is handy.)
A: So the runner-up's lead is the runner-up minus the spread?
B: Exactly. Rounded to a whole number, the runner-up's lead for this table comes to 50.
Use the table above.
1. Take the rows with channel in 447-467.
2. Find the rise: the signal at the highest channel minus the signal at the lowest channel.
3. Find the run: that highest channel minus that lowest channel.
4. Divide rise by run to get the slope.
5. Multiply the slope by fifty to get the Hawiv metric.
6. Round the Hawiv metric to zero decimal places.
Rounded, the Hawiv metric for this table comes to 103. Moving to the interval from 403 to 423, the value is -21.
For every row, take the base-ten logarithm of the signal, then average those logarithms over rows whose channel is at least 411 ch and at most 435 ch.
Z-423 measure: 1.73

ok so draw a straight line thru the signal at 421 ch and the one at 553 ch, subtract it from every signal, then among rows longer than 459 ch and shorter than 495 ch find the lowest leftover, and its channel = 461 ch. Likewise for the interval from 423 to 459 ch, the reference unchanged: 441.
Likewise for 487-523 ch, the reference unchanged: 489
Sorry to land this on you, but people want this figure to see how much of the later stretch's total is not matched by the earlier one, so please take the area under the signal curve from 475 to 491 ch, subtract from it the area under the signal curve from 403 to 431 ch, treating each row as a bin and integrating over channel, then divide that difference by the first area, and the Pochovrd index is -0.6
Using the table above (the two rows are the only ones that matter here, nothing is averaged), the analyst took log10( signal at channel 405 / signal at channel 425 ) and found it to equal 0.10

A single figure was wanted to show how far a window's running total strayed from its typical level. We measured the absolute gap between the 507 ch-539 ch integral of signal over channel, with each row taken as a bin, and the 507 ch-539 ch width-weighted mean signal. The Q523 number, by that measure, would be 2028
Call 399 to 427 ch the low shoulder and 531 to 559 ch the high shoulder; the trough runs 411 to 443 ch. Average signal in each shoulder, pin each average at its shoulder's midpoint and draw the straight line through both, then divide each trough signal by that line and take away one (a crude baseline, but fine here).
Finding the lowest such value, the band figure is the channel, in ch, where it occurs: 441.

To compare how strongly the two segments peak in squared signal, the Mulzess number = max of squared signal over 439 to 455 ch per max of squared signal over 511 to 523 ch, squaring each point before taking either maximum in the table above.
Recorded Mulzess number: 0.30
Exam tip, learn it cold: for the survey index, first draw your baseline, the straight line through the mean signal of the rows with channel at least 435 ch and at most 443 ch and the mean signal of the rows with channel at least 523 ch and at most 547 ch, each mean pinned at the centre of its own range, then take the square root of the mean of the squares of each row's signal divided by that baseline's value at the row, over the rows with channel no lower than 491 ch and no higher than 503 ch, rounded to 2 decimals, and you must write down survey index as 1.38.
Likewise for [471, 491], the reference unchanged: 1.59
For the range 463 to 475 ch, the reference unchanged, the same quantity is 1.71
